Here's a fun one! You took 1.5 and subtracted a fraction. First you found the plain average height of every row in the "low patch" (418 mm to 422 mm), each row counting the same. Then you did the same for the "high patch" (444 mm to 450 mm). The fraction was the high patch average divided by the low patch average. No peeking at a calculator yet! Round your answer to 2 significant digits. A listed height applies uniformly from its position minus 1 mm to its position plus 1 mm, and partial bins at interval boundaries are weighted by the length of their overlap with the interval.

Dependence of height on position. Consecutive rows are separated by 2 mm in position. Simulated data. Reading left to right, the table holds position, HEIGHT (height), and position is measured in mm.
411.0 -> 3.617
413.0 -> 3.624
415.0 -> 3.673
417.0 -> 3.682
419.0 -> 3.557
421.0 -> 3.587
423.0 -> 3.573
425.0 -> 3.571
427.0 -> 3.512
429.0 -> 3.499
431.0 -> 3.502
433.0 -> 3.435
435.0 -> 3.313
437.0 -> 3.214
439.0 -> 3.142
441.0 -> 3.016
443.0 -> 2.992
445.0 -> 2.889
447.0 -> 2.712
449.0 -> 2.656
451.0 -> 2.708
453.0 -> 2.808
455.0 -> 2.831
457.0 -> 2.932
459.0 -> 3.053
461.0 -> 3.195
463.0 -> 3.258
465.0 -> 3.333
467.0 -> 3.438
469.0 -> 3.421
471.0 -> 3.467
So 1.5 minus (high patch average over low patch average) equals 0.73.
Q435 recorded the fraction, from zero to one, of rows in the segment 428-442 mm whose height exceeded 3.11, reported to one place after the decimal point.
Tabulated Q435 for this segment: 0.9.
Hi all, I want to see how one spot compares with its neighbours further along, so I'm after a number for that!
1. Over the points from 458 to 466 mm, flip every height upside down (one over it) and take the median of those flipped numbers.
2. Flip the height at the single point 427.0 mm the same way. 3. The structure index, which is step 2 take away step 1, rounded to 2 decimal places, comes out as -0.03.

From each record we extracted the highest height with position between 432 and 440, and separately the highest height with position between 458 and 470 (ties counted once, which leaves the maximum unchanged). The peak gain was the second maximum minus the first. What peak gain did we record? 0.00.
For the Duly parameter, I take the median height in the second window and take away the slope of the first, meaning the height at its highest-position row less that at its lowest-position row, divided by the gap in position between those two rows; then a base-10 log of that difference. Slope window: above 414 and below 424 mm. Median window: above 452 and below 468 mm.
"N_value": 0.496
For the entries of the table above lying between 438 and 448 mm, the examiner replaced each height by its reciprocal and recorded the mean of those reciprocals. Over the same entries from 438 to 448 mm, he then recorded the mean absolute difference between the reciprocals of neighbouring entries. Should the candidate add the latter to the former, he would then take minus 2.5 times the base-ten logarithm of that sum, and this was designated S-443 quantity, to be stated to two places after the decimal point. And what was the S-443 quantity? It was 1.13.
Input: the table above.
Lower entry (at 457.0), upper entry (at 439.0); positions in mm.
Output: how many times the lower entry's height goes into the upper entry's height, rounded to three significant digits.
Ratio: 1.07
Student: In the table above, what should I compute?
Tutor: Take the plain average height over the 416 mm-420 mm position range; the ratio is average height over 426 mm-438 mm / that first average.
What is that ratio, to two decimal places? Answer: 0.94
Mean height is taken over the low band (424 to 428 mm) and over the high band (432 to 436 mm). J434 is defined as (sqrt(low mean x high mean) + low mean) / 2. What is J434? 3.50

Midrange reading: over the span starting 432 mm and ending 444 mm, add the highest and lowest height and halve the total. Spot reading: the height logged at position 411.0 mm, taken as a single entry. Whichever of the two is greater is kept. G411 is 3.62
